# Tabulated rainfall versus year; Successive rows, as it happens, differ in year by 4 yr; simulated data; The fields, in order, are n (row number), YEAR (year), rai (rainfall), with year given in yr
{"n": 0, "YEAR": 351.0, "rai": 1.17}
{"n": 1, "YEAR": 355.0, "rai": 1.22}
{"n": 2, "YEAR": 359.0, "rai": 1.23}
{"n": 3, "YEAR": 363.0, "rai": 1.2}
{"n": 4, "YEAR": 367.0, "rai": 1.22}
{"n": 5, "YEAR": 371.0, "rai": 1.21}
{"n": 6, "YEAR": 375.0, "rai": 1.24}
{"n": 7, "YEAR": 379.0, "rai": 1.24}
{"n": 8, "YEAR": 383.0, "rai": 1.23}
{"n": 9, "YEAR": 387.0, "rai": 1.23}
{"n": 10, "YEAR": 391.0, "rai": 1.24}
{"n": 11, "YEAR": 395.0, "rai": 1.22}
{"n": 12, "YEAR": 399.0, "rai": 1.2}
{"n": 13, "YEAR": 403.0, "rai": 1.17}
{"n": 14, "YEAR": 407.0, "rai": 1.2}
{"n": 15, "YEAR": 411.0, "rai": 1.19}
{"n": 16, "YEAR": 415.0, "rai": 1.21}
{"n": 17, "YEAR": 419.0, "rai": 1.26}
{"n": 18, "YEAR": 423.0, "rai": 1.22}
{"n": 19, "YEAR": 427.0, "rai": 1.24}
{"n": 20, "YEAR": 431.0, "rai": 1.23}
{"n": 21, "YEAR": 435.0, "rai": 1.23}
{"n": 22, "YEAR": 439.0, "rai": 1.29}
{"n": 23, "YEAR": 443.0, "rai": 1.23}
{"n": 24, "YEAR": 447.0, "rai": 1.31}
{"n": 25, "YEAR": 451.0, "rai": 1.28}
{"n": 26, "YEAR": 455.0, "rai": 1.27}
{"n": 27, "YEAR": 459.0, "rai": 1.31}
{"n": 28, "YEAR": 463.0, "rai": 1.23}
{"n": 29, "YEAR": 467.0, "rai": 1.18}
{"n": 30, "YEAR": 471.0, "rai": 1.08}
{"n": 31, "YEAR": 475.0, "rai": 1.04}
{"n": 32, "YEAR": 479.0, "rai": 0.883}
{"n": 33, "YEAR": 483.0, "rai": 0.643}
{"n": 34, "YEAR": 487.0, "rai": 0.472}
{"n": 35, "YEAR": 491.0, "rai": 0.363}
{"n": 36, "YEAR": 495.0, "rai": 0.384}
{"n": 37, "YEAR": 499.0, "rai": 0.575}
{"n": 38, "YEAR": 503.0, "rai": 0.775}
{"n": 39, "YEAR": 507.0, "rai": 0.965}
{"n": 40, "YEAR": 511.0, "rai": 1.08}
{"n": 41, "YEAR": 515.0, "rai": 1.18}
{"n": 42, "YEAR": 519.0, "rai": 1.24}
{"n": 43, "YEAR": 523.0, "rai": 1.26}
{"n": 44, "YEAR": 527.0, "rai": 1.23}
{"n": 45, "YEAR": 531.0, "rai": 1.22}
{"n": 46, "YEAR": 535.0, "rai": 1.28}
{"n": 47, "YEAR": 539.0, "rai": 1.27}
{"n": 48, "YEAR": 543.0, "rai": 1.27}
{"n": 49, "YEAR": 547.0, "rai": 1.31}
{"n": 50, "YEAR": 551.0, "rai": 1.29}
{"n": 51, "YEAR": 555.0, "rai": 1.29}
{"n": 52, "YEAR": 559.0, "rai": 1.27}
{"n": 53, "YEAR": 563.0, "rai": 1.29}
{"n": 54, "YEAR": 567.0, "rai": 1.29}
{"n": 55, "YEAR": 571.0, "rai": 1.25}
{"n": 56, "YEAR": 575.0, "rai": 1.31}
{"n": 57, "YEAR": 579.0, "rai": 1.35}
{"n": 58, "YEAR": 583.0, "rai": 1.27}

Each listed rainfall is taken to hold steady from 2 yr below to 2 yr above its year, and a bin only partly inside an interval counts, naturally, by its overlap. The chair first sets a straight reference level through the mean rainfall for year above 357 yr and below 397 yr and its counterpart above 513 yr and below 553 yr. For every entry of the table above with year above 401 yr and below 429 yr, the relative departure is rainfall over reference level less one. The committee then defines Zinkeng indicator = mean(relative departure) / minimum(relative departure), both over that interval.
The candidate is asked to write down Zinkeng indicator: 0.33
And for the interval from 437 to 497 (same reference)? 0.28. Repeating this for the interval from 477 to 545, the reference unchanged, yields 0.34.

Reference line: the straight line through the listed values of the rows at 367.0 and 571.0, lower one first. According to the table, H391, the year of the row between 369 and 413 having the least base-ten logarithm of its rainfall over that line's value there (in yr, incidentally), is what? 403.0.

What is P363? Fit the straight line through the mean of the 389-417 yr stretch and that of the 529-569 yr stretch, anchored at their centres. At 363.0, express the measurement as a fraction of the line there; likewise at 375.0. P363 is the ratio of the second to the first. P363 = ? 1.03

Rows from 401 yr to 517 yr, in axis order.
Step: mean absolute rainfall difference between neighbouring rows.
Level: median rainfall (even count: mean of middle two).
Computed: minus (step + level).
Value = -1.27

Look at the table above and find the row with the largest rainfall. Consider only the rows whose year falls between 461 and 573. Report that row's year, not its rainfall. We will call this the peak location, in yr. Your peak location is 547.0 yr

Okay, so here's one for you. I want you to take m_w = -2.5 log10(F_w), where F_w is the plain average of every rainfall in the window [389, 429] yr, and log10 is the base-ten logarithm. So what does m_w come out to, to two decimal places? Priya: -0.21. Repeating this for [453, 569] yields -0.07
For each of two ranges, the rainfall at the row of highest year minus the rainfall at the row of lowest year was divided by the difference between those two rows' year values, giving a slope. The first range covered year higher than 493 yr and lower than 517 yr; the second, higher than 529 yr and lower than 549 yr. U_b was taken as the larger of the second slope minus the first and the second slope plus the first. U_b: 0.045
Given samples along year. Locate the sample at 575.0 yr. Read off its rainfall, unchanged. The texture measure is 1.31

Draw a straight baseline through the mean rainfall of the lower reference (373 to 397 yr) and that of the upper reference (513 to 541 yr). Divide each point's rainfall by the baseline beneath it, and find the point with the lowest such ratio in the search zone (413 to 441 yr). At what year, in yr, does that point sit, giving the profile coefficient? 415.0 yr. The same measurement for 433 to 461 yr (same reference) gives 443.0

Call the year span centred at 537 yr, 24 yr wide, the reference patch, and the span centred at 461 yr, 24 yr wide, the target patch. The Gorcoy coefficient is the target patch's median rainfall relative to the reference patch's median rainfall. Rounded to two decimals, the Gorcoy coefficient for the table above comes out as 0.98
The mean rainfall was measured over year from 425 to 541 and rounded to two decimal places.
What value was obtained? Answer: 1.06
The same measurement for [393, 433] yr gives 1.21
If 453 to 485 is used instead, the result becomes 1.08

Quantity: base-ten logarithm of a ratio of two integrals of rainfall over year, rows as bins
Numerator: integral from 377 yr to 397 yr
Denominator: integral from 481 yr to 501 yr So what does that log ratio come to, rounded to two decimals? 0.40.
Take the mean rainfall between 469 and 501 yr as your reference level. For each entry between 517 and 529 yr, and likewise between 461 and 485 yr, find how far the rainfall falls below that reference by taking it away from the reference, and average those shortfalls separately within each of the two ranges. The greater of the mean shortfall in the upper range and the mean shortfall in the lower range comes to -0.33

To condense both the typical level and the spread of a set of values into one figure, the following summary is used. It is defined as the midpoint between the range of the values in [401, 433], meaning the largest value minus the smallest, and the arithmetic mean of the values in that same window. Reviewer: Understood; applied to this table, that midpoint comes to 0.65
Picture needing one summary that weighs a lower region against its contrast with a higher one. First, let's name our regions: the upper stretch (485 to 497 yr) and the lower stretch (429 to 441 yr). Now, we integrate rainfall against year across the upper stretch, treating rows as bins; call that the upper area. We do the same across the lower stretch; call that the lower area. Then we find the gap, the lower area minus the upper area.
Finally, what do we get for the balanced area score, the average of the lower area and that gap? 13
